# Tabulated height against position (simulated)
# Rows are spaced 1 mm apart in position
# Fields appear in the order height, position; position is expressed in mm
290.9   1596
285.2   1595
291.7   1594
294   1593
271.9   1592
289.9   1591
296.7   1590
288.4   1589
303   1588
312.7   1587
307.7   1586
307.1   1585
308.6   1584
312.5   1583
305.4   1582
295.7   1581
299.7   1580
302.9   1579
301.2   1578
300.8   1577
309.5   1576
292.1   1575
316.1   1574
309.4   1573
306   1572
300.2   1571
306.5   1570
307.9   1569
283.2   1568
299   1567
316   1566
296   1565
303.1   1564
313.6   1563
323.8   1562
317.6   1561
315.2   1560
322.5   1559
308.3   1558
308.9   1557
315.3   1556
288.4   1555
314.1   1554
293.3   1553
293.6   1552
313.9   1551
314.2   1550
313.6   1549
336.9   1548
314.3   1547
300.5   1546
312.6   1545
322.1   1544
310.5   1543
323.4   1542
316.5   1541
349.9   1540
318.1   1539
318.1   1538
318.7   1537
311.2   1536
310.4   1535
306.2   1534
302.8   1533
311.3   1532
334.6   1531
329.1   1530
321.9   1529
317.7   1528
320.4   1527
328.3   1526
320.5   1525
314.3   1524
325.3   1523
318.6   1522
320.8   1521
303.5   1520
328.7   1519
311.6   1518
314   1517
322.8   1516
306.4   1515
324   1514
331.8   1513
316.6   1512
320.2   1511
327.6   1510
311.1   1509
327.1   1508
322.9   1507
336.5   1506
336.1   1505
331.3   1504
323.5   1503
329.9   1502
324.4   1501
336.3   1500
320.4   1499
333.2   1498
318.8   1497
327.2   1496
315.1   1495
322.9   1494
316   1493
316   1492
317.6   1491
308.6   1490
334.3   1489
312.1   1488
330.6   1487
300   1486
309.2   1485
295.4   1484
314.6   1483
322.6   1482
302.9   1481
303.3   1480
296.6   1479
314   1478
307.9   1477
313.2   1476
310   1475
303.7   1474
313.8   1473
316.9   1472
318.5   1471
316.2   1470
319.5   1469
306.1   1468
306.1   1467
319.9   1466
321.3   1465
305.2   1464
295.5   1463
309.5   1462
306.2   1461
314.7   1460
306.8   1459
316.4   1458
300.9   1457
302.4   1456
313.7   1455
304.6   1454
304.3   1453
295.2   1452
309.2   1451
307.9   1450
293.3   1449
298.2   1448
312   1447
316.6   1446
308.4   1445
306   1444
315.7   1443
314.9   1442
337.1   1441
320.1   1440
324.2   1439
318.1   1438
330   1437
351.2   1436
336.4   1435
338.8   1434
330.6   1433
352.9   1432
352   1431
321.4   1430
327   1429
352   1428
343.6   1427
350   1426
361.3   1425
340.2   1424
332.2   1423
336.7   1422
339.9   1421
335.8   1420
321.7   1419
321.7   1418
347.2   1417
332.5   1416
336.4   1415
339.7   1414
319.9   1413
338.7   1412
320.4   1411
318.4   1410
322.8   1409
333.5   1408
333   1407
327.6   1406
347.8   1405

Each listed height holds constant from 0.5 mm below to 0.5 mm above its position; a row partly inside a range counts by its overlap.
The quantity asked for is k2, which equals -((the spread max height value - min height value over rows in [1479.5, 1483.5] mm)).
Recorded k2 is -20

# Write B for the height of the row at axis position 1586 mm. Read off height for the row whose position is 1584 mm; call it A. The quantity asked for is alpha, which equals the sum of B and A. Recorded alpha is 616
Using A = 308.6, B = 307.7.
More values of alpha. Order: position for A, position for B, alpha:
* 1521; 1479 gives 617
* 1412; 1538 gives 657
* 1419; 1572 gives 628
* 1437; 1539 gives 648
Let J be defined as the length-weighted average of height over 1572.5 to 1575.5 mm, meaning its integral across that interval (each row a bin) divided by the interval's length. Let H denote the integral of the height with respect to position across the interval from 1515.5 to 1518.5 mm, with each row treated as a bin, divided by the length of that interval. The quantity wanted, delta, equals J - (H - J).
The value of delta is 296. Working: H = 316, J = 306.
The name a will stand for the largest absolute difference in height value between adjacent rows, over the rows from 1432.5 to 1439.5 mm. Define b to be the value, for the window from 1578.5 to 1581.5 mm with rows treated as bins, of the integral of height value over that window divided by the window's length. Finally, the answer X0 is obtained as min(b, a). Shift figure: 21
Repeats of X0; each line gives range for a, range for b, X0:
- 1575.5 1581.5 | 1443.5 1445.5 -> 9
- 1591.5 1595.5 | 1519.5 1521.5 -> 22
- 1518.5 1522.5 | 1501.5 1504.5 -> 25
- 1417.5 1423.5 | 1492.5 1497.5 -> 14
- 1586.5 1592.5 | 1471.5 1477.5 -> 18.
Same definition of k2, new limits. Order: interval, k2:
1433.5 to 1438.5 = -33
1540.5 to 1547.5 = -23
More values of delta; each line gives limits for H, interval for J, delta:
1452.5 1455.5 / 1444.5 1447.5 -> 317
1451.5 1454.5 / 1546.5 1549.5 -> 342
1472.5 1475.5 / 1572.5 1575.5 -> 303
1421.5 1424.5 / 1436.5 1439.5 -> 312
